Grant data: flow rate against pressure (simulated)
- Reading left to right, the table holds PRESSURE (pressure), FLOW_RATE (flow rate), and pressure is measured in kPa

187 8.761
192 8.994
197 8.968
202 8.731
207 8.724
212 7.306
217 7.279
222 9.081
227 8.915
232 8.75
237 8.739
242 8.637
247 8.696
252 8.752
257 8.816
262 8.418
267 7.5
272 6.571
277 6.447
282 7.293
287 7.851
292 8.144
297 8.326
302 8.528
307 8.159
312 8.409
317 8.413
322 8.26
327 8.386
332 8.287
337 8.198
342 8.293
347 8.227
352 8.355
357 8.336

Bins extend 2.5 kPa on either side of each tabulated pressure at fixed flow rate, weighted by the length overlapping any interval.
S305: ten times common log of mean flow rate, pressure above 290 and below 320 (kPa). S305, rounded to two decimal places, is 9.21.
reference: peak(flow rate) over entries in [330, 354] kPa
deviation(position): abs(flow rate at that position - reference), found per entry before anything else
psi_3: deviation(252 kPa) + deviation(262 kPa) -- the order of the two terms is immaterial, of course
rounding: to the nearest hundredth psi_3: 0.46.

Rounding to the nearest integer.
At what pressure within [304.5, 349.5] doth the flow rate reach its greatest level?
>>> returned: 317 kPa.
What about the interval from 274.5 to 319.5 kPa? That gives 302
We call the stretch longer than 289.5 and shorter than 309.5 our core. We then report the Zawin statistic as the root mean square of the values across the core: 8.29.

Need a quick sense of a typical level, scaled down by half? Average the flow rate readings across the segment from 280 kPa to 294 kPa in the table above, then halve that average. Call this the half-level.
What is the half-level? 3.88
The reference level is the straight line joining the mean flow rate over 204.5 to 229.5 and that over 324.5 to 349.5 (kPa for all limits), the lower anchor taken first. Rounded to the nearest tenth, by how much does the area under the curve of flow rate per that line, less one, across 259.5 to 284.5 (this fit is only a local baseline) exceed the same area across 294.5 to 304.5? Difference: -3.3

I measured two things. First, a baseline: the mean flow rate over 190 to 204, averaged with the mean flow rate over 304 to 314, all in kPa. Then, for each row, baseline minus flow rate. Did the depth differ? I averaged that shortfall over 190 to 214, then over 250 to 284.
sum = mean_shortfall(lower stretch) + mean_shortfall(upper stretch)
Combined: 0.95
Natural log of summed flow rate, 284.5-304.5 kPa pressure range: 3.49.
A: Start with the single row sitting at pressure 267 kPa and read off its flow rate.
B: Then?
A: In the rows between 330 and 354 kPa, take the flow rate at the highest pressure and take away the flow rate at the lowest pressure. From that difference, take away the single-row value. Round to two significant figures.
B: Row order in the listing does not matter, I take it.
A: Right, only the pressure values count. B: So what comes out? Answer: -7.4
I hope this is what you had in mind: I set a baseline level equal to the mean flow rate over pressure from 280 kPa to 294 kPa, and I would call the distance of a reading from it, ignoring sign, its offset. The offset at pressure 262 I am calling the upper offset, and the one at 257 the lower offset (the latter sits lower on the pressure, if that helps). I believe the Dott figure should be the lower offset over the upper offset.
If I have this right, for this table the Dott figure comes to 1.6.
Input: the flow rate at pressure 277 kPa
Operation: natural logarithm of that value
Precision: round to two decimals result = 1.86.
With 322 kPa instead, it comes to 2.11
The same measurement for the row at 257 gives 2.18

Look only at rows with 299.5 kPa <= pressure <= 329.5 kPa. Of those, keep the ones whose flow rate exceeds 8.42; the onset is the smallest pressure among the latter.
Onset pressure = 302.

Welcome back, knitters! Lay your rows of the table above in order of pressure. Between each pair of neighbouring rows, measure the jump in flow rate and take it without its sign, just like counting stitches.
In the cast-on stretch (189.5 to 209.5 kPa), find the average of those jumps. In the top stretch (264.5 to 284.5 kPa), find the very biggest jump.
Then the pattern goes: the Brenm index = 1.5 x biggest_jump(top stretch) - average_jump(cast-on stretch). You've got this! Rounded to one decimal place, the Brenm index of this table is 1.3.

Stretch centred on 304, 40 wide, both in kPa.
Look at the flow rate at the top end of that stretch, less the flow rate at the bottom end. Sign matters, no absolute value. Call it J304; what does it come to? 0.4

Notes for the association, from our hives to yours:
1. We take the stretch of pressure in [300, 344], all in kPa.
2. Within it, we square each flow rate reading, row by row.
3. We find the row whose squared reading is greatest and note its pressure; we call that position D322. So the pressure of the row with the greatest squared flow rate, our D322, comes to 302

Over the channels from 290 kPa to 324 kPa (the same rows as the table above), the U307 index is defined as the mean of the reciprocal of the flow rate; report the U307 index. 0.120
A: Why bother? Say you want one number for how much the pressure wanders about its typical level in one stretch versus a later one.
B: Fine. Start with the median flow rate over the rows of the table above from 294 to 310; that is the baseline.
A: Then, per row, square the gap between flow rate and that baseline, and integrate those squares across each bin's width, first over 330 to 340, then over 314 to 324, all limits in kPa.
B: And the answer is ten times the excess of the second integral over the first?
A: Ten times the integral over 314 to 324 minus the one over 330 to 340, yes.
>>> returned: 0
